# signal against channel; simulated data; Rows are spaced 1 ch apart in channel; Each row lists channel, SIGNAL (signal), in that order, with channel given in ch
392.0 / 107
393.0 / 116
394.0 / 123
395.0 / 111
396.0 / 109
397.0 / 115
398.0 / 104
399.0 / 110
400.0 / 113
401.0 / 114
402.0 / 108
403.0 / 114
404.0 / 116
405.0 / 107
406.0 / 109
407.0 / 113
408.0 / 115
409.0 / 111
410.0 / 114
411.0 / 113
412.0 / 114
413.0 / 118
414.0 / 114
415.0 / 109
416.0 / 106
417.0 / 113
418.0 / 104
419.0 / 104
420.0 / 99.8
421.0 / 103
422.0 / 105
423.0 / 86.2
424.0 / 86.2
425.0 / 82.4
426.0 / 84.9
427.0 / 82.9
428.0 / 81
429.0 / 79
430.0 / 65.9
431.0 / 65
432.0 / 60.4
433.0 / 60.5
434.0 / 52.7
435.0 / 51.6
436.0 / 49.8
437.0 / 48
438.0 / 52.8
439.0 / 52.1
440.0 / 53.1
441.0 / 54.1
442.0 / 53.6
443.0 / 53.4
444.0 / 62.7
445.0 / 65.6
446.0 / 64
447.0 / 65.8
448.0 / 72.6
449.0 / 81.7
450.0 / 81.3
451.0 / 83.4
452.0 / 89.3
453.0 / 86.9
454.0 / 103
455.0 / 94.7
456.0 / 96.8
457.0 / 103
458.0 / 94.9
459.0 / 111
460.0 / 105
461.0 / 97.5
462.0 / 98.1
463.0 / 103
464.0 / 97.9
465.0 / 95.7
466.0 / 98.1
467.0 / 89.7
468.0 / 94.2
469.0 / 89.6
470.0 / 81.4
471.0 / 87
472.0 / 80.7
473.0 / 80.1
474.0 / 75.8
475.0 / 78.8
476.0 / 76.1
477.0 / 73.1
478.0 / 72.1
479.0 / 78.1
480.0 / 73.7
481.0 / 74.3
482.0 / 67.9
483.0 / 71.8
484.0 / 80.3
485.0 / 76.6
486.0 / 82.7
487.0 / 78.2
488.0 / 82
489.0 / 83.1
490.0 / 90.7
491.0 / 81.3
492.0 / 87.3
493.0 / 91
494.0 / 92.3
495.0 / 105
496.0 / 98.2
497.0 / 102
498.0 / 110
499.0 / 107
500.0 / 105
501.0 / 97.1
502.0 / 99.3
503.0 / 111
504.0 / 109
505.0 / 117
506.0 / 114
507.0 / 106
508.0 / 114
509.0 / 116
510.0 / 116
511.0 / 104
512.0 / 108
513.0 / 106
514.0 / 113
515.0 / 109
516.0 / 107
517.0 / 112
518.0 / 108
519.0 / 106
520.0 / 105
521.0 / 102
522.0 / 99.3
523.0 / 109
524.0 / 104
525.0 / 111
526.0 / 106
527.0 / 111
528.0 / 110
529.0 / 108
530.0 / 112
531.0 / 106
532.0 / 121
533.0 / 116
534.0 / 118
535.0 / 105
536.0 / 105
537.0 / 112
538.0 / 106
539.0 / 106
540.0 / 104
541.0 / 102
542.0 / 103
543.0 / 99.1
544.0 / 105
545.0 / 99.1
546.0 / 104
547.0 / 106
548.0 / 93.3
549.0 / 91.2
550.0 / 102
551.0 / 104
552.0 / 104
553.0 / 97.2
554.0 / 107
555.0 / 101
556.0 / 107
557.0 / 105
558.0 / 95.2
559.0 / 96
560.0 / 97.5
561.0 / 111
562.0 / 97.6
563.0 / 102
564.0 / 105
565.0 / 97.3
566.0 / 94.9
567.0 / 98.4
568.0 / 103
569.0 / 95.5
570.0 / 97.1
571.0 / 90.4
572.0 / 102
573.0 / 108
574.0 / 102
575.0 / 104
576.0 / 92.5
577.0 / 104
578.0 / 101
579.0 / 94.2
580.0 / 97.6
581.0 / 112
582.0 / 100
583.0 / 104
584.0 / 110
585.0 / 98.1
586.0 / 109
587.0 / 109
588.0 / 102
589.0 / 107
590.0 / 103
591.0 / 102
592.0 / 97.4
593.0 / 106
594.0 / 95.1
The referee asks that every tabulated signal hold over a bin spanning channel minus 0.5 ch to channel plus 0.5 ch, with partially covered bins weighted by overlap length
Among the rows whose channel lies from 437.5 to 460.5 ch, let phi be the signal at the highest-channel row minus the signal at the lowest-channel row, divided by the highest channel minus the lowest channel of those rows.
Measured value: 2.4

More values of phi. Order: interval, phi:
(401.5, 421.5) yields -0.3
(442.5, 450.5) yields 4.0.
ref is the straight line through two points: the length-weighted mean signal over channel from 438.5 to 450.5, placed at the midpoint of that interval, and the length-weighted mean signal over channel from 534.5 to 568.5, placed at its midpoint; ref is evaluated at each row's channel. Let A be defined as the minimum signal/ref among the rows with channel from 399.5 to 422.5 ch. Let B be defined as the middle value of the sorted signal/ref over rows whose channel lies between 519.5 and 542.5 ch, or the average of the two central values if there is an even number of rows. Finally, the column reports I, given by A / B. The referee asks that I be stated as 1.60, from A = 1.83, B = 1.14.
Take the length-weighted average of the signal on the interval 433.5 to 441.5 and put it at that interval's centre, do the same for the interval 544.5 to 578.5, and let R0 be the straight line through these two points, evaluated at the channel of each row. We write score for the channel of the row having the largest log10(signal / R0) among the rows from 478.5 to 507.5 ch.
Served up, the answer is 505.0 ch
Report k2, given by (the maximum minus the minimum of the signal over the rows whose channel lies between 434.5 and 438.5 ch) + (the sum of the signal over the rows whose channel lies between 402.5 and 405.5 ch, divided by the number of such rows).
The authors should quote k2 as 117.1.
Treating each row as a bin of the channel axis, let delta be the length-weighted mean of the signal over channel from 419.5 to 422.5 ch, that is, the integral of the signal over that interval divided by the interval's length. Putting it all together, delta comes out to 103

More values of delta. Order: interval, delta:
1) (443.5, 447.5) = 65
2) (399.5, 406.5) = 112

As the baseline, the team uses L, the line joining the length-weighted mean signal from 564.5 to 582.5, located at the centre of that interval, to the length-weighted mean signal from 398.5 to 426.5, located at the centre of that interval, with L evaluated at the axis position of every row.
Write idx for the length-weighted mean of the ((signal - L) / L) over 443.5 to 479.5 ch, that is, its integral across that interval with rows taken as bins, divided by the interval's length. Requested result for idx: -0.17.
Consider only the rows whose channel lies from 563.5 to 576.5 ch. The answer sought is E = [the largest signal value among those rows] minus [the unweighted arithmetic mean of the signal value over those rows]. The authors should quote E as 8.8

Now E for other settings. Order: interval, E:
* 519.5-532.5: 13.0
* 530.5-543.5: 13.1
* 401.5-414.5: 5.2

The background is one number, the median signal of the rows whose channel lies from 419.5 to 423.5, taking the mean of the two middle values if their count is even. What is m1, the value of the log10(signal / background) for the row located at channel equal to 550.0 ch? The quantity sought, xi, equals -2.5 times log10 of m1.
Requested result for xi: 6.5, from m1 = 0.003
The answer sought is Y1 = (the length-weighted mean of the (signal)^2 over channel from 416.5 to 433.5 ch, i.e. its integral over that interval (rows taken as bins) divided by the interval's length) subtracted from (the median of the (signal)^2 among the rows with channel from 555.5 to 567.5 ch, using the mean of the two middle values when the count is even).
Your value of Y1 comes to 1933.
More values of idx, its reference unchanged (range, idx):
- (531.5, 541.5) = 0.08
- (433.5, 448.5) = -0.46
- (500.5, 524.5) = 0.06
